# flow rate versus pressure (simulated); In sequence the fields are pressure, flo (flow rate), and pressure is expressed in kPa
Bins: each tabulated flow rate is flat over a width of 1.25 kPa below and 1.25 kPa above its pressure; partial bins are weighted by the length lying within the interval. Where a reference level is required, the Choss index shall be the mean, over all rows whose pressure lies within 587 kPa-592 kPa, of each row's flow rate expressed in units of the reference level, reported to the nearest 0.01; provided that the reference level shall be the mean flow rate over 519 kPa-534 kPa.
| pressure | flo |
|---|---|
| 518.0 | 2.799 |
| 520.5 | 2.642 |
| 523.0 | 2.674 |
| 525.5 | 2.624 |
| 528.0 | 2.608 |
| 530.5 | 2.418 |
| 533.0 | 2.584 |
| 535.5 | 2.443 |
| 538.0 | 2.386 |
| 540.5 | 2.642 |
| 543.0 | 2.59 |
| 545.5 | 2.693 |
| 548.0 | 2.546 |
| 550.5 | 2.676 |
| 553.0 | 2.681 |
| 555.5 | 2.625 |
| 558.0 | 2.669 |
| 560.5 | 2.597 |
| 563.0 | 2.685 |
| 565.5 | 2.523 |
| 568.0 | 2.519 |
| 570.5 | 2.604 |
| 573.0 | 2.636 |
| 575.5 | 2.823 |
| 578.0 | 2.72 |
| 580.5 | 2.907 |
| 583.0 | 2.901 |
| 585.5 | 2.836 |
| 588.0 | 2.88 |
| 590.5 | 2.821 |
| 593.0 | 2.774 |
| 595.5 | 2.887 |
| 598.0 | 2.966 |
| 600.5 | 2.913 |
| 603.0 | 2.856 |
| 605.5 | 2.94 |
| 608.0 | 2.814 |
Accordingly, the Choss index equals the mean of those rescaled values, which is 1.10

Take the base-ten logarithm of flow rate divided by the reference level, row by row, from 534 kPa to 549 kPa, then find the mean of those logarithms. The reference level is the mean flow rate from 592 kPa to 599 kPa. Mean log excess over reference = -0.053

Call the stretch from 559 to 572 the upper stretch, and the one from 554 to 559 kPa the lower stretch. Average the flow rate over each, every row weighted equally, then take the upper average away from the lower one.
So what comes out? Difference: 0.06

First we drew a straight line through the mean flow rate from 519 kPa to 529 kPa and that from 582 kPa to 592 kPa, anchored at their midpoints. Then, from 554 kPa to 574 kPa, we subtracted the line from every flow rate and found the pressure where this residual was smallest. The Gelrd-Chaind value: 568.0 kPa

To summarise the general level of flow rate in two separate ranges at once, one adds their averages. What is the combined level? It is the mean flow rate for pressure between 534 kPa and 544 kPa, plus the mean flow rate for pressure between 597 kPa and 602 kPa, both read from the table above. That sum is 5.45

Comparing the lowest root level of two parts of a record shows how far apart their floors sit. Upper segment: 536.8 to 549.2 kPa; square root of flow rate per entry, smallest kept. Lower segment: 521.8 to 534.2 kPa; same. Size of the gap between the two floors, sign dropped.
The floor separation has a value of 0.01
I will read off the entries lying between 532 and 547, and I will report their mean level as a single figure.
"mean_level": 2.56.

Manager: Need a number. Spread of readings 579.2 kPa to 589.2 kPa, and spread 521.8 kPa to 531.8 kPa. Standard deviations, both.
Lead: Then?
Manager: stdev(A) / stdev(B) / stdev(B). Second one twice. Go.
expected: 3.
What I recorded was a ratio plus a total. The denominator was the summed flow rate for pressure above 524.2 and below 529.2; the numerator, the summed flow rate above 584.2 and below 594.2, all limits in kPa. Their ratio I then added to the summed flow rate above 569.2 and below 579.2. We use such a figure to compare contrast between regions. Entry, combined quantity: 12.9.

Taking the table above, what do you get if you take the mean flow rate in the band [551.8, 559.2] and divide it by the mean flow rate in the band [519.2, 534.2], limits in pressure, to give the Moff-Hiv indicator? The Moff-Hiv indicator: 1.03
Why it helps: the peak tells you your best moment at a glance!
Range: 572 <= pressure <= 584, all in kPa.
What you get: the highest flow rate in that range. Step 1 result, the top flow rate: 2.907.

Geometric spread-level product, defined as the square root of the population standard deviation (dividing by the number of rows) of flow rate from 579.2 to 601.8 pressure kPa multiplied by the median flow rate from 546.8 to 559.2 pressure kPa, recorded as 0.380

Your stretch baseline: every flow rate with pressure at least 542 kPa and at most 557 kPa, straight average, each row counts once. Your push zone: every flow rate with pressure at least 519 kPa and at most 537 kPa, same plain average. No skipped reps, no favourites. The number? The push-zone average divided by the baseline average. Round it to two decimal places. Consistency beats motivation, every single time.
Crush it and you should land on 0.98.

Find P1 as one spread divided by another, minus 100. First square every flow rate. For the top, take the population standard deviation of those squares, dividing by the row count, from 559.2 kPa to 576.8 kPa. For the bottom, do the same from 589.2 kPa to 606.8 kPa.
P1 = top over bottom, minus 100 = -98.56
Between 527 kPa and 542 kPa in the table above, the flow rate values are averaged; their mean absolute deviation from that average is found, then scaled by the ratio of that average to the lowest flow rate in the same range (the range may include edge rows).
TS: 0.10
